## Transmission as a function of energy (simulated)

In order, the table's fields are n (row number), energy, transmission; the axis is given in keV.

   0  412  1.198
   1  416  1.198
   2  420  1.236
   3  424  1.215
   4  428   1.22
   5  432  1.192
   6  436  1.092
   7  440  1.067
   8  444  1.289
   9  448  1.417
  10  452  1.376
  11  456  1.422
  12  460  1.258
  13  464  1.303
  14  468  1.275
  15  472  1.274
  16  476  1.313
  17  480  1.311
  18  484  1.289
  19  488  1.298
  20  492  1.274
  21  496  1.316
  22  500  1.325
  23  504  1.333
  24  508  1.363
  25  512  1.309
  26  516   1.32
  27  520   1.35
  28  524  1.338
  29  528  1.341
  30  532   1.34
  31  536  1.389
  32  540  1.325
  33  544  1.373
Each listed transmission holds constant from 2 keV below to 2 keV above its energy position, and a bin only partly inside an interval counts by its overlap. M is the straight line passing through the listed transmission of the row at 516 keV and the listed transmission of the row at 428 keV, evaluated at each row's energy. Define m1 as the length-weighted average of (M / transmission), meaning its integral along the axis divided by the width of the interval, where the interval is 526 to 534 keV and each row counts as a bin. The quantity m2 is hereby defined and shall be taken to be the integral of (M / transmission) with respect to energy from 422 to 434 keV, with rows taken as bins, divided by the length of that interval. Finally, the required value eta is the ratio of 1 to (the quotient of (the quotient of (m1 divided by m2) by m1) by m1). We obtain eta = 1.01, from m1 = 0.997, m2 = 1.01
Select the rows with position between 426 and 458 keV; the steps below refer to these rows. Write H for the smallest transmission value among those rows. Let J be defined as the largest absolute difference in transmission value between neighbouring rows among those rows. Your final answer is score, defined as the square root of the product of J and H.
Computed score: 0.49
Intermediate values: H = 1.067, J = 0.222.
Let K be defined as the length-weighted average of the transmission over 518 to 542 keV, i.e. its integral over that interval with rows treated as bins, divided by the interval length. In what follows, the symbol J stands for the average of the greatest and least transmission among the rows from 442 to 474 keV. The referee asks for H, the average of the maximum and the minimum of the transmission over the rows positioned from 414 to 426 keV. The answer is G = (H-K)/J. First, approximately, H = 1.22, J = 1.34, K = 1.35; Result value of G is -0.10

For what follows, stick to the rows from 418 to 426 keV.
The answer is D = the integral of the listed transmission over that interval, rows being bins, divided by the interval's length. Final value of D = 1.23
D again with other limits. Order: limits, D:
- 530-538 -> 1.36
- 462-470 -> 1.29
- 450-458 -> 1.40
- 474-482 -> 1.31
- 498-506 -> 1.33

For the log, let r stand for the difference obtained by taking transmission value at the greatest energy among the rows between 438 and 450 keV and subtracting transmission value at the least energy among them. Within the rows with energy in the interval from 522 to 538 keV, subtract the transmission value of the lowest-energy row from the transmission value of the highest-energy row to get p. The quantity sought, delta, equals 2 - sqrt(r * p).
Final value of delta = 1.87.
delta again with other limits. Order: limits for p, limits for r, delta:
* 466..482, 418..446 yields 1.96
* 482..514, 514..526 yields 1.98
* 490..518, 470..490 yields 1.97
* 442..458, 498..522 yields 1.94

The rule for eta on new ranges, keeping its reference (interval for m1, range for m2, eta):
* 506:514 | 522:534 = 0.98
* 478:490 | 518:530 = 0.98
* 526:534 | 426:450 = 1.02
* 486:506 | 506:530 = 0.98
